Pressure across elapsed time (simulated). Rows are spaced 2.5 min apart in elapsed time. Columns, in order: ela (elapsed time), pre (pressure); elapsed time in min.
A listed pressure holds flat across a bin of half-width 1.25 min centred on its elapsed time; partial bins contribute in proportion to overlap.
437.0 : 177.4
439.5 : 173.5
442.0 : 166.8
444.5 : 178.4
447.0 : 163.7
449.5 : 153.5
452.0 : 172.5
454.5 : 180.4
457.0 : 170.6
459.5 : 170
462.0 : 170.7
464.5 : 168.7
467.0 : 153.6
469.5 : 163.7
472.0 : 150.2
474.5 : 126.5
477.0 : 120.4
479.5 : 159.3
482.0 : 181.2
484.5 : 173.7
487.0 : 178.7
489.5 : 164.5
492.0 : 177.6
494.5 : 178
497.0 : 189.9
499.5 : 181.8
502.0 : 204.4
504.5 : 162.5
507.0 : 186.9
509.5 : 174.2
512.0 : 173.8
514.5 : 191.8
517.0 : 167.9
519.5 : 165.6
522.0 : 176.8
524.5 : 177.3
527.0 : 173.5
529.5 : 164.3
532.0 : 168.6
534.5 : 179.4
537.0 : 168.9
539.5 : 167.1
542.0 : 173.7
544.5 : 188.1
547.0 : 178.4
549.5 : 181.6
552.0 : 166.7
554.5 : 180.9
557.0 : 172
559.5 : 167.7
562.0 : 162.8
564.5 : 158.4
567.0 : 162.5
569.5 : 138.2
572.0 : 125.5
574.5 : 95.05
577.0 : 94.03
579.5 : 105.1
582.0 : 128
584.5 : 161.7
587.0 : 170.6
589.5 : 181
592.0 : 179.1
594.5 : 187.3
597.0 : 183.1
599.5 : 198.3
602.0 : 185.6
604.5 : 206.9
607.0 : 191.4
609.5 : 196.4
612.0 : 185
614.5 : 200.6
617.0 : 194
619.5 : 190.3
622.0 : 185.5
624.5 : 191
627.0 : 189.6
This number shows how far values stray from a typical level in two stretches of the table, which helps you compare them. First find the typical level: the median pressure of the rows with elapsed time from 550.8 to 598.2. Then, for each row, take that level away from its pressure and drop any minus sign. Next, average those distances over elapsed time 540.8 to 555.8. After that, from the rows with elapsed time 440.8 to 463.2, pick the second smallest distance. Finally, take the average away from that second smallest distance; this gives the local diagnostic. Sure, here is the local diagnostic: -11.4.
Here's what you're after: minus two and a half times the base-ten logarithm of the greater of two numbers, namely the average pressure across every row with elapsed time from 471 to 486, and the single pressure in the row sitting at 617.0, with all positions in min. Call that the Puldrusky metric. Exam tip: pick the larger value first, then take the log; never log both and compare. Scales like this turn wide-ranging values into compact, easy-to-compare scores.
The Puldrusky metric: -5.72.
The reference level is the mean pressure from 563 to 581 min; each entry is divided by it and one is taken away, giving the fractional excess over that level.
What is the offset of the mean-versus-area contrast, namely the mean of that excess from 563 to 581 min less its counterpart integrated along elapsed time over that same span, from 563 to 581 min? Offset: 0.0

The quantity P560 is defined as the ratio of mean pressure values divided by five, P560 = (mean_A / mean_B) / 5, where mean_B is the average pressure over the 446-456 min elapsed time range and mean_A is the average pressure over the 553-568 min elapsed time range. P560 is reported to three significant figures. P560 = 0.200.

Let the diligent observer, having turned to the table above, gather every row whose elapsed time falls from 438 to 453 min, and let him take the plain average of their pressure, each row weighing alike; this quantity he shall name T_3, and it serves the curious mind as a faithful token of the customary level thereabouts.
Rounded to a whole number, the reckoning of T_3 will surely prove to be 168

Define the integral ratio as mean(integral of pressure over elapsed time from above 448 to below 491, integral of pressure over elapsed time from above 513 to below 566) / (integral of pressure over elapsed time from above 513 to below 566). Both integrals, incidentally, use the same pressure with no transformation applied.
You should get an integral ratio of 0.88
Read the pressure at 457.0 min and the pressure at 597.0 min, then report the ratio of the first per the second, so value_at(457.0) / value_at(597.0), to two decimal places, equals 0.93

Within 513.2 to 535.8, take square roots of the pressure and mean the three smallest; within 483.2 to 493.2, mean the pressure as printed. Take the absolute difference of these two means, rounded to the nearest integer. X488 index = 161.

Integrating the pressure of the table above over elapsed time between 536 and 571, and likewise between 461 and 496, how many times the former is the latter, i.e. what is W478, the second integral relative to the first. 0.96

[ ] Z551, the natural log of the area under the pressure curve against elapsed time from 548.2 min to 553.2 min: 6.77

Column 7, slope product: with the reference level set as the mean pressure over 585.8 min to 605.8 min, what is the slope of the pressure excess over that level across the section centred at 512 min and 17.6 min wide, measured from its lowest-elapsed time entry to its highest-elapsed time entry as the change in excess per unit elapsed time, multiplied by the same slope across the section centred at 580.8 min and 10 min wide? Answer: 1.9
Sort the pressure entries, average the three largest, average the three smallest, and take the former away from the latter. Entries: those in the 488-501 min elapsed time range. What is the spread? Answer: -10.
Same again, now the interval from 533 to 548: -12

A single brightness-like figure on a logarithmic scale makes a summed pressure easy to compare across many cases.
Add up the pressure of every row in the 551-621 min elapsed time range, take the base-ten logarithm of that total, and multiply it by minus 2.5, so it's -9.2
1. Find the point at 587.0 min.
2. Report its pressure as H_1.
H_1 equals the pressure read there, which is 170.6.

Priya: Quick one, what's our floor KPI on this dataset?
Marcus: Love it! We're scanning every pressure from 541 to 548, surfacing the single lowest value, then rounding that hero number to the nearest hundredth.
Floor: 173.70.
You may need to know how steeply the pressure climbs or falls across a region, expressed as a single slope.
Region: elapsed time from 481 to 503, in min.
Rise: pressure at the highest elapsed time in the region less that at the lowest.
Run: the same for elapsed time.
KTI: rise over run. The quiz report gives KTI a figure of 1.2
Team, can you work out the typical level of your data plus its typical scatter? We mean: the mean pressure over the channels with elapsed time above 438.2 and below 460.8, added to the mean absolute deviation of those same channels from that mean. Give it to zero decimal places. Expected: 176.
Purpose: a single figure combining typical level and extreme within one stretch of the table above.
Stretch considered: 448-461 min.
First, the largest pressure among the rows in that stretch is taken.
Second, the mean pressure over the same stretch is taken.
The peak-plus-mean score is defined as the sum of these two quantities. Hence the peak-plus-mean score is 350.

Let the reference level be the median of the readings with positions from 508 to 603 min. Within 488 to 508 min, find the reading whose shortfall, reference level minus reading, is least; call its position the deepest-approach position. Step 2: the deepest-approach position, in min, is 502.0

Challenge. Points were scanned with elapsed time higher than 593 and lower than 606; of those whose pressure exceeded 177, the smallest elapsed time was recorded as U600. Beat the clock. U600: 594.5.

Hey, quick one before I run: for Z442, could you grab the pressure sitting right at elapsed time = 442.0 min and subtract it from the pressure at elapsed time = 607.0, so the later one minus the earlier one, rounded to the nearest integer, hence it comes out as 25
